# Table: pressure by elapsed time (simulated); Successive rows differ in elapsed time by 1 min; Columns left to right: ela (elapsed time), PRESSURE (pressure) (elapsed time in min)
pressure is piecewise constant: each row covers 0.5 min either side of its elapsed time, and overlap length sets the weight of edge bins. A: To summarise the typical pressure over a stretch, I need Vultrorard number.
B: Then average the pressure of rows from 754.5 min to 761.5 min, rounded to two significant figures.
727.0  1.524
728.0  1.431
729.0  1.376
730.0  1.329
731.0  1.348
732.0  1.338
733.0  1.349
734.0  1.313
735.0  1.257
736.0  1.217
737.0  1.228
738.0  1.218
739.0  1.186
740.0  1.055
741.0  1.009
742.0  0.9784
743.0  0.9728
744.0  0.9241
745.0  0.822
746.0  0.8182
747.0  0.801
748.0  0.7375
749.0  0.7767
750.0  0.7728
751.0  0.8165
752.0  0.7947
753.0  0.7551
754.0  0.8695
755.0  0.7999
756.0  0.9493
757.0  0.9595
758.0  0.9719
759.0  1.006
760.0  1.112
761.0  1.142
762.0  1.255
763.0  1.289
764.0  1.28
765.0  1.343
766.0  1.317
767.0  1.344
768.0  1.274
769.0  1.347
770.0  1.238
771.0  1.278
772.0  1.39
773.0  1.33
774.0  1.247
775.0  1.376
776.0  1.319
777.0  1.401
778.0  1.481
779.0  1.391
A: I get 0.99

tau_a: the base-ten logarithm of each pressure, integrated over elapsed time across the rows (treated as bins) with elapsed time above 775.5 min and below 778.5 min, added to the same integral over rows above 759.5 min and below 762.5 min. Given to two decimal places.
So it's 0.64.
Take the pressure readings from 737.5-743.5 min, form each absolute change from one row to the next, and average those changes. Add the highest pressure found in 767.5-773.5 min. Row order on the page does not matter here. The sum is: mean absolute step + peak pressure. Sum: 1.4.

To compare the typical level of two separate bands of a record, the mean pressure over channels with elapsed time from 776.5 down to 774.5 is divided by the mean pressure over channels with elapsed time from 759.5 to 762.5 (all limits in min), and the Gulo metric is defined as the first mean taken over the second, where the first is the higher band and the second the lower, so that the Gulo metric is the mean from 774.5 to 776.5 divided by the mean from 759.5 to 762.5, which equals 1.15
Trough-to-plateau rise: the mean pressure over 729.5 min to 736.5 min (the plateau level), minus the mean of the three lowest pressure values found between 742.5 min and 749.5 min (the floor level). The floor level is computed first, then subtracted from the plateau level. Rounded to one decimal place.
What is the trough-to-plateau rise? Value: 0.5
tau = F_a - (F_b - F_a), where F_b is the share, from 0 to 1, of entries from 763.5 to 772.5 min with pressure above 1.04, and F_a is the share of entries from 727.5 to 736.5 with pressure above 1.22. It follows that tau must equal 0.78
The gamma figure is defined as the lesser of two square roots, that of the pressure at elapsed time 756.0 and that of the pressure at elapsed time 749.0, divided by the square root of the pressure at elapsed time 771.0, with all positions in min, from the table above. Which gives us 0.78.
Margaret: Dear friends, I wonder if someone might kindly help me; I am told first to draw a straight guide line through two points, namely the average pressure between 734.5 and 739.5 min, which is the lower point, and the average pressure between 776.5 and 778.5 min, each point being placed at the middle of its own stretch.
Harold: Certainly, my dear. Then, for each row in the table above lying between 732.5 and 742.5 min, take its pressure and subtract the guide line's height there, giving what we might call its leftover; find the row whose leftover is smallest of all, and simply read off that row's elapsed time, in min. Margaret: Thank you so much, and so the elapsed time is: 742.0 min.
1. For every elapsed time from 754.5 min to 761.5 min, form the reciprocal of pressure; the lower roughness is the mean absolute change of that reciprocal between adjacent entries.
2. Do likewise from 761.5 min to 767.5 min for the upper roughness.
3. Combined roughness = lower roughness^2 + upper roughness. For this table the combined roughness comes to 0.023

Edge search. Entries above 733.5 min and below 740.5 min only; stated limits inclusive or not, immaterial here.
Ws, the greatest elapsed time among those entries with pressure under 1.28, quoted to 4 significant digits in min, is 740.0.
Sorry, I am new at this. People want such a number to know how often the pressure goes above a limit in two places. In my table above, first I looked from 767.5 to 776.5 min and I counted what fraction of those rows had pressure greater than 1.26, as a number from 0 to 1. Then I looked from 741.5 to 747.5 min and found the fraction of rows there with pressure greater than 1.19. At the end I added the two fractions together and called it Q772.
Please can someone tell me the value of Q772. 0.78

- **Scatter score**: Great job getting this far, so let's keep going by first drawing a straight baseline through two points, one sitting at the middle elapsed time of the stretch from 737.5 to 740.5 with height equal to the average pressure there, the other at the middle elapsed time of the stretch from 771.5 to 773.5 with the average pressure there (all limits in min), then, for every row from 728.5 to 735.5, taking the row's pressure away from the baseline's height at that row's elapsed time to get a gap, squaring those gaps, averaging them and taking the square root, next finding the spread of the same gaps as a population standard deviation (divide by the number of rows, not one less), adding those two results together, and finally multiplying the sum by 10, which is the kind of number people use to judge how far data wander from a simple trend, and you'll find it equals 2.7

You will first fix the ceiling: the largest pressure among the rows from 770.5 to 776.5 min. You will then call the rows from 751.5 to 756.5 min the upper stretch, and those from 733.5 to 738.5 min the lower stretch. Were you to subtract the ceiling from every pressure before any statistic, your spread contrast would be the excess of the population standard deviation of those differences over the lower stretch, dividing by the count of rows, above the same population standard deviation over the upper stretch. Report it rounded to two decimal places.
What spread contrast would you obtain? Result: -0.03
